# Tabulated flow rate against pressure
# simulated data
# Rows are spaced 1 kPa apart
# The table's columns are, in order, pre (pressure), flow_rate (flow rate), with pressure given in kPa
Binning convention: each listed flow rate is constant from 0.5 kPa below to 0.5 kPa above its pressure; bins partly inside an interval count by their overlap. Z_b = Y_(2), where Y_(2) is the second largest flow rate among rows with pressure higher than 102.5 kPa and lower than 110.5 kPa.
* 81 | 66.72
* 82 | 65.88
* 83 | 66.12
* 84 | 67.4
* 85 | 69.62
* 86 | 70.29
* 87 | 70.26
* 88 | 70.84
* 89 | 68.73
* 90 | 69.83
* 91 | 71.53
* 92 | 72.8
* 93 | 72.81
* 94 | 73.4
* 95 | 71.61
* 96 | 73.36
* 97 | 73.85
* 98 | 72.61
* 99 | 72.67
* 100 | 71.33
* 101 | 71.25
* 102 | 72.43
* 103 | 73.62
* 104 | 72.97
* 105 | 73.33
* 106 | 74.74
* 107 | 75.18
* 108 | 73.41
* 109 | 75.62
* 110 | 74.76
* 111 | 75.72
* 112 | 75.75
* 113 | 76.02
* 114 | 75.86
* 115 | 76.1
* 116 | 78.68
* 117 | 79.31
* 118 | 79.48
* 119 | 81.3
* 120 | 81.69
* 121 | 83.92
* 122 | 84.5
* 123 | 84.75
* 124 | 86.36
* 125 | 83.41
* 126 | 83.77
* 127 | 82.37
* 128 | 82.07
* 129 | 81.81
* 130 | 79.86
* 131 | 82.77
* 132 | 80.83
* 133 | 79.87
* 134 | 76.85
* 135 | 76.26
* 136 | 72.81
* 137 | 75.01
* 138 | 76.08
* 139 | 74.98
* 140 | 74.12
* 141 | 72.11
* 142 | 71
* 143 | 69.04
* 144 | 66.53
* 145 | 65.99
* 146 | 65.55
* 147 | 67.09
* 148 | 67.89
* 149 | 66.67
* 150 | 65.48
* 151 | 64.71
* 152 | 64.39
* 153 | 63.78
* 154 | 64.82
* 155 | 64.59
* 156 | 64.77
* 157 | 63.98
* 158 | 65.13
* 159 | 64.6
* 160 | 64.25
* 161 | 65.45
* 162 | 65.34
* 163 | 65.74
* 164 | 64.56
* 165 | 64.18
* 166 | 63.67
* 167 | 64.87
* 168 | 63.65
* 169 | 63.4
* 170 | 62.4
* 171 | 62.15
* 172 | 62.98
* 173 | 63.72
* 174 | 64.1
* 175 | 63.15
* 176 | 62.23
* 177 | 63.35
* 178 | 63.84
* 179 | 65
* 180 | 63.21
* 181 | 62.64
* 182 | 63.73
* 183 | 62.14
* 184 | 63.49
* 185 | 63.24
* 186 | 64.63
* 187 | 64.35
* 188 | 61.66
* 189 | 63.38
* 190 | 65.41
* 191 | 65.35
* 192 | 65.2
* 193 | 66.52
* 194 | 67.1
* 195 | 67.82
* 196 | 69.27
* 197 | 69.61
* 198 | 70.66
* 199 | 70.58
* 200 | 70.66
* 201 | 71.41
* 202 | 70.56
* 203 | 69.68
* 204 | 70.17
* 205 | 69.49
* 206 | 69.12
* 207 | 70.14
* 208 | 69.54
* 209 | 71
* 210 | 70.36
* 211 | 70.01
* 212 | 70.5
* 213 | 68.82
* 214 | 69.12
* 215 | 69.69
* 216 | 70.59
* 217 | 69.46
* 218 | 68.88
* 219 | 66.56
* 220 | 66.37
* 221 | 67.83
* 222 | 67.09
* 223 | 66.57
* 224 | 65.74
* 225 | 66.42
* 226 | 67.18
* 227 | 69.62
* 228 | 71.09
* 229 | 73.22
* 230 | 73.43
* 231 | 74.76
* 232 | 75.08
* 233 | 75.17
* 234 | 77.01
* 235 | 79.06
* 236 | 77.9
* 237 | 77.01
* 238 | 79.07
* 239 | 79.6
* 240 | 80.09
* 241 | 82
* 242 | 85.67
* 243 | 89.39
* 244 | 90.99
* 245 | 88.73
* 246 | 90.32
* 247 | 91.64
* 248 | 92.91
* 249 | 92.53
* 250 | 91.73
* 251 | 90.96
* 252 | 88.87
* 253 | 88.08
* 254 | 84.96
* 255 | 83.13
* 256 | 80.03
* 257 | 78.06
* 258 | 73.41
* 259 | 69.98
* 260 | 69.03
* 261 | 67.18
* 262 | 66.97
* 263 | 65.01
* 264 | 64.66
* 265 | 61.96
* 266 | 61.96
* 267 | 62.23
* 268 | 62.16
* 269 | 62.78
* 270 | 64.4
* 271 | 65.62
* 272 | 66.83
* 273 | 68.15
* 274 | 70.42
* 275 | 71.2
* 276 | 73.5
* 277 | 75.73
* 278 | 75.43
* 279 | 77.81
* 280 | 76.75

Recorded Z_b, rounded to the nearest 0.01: 75.18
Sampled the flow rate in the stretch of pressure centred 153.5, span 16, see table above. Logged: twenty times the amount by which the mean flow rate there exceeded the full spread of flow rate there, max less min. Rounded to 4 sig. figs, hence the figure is 1222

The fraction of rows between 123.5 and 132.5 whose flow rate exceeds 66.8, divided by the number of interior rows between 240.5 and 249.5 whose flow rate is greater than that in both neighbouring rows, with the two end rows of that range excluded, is 0.50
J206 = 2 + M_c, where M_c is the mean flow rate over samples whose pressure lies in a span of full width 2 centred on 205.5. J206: 71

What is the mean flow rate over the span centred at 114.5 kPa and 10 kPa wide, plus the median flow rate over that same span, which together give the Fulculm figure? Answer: 153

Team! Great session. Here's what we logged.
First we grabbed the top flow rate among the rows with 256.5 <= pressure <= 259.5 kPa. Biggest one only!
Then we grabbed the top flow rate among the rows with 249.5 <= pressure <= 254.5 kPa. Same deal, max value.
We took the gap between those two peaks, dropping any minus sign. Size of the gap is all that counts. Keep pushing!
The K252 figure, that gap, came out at 14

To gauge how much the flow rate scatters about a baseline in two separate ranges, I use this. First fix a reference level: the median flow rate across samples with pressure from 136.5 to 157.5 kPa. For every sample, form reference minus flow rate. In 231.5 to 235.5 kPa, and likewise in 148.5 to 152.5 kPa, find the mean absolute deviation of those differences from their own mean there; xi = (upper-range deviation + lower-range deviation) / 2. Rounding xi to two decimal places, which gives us 1.11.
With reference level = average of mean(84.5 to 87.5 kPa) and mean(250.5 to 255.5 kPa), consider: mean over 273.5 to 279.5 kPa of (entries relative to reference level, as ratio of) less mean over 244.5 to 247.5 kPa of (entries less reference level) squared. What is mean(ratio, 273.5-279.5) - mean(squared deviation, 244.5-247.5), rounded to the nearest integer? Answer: -135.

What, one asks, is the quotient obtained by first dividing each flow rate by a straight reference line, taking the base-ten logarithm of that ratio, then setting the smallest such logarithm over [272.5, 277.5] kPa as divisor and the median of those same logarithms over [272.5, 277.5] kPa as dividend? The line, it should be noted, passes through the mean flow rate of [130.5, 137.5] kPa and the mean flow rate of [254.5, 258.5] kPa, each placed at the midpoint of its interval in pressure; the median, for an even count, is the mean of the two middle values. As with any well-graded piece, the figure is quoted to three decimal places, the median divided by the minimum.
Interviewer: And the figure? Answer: 0.699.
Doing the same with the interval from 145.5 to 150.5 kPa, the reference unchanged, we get 0.896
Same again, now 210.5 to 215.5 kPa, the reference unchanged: 0.904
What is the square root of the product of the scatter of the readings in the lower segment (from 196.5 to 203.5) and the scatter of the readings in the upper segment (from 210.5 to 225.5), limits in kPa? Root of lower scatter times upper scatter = 1.0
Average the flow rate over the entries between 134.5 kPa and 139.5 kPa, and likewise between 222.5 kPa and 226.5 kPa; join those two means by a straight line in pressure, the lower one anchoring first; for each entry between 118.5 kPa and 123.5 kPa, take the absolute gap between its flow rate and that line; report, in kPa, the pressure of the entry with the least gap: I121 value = 119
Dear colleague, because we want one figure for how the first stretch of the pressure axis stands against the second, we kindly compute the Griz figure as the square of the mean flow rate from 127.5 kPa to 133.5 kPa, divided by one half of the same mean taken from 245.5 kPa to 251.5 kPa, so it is 144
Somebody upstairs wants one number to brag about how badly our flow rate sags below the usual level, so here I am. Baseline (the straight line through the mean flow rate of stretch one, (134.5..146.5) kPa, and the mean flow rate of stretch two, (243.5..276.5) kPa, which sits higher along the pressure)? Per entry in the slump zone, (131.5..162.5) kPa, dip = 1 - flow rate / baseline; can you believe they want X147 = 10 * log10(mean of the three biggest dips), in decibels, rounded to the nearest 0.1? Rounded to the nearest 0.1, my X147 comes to -9.5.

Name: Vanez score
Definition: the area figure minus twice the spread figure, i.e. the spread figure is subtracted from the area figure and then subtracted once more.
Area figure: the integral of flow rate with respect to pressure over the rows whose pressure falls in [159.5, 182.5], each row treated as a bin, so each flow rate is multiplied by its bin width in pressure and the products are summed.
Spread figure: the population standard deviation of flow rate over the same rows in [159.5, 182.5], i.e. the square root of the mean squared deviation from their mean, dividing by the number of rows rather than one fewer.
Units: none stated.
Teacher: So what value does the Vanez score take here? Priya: 1466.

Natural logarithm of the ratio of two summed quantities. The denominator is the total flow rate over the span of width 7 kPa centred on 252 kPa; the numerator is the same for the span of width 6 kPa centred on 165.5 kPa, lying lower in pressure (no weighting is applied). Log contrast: -0.47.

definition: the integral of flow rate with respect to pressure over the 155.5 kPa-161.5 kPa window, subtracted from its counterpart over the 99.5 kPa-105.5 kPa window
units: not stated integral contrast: 47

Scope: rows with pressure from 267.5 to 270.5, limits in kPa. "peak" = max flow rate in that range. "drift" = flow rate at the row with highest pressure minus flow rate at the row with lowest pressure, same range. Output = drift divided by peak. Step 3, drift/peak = 0.035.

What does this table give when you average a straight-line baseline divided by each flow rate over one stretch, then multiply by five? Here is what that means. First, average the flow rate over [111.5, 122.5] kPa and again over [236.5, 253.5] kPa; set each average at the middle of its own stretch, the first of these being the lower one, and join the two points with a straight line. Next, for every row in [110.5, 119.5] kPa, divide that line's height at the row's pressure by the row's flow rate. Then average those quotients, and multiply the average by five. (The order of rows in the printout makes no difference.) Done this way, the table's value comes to 5.11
